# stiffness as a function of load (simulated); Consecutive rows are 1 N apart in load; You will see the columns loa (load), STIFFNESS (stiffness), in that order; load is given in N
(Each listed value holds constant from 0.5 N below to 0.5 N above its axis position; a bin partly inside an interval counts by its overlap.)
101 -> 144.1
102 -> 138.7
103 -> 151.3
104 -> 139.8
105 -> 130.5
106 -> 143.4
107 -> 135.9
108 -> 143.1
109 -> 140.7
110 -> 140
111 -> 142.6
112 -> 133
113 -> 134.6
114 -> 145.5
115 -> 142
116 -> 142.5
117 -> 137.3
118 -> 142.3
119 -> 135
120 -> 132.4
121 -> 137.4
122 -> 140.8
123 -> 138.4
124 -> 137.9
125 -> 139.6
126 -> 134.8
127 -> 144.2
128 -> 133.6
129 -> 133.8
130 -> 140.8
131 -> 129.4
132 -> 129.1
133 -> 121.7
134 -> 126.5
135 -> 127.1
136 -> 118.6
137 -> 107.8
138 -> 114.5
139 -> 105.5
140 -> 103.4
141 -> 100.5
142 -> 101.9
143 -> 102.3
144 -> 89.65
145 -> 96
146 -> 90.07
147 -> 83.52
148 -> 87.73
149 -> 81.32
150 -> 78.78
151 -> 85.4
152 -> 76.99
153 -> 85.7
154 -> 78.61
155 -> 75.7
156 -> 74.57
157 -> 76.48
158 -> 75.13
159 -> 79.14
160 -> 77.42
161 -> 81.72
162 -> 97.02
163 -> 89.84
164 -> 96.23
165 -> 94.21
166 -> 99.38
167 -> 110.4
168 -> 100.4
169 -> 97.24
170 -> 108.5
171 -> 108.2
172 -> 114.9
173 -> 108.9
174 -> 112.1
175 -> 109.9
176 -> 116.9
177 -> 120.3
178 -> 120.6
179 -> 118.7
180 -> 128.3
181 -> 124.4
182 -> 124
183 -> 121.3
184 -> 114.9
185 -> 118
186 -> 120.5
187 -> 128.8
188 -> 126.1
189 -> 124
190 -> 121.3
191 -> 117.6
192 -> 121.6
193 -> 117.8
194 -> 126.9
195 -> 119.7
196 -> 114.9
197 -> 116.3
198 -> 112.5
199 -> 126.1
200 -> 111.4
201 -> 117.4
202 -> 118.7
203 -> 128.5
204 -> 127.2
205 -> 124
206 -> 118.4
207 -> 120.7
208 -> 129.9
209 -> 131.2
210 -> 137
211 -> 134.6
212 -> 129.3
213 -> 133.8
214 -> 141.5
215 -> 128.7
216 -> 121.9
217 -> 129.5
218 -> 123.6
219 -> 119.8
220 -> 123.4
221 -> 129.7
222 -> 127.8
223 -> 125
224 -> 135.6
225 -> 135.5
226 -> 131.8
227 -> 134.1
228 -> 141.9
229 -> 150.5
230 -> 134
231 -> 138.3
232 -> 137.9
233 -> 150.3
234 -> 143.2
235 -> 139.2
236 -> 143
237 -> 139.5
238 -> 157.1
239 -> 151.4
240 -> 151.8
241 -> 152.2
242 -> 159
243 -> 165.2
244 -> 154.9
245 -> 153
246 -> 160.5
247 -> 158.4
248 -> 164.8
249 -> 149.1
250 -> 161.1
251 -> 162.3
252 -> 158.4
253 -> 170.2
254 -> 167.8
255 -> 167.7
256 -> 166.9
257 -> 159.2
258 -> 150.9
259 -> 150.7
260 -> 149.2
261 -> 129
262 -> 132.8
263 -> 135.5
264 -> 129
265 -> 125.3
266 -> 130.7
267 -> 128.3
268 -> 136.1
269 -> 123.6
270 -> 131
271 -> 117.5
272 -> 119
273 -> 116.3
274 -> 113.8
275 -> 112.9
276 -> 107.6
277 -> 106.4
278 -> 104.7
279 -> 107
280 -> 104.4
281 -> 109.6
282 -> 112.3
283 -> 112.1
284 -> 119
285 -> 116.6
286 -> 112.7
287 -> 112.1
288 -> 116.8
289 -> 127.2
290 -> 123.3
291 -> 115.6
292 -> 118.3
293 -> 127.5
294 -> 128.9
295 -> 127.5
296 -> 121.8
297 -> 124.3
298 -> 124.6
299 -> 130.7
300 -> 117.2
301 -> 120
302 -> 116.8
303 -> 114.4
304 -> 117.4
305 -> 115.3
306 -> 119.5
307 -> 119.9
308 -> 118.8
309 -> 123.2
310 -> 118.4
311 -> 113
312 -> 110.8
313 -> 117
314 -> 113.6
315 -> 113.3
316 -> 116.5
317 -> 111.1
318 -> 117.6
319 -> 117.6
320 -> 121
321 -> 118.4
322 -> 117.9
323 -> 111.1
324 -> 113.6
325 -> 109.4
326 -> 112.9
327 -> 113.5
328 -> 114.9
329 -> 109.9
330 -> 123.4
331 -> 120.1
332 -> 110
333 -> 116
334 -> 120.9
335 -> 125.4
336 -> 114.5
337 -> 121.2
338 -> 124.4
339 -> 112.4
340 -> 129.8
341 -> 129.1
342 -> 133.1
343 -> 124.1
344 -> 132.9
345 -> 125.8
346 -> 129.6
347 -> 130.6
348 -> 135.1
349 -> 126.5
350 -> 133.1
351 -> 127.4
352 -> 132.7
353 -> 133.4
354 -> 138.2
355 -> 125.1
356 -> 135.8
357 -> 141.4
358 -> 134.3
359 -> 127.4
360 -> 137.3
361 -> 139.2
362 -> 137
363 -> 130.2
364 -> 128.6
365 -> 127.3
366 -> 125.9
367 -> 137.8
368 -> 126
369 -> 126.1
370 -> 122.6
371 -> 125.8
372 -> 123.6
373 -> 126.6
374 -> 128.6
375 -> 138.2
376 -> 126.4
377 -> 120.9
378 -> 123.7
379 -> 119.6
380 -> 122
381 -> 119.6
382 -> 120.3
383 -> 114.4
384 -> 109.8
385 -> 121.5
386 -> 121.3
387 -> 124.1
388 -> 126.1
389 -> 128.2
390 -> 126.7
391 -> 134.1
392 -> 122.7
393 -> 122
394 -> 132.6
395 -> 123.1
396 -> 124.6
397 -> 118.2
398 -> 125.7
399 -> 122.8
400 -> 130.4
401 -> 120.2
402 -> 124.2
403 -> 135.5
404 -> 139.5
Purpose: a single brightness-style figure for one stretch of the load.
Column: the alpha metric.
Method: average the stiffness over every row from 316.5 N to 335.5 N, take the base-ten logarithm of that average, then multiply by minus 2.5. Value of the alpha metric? -5.16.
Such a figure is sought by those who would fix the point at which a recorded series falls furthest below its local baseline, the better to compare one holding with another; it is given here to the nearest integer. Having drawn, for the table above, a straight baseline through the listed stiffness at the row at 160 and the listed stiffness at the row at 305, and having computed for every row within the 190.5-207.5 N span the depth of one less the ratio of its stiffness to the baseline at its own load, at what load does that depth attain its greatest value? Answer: 200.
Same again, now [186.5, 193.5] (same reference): 193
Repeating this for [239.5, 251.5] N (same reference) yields 249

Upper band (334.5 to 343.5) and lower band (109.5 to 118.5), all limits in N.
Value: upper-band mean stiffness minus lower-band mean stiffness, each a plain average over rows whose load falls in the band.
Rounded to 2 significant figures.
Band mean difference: -16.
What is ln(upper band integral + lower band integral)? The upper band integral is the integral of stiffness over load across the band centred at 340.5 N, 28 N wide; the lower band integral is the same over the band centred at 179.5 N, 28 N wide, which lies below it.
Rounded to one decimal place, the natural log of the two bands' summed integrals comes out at 8.8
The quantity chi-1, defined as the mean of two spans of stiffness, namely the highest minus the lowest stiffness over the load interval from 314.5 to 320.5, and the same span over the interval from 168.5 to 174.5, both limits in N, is 14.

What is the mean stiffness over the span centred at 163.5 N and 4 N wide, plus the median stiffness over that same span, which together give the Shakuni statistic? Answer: 190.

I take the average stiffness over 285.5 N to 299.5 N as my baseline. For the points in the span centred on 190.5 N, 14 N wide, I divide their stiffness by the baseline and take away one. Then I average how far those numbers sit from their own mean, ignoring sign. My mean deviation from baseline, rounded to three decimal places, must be 0.029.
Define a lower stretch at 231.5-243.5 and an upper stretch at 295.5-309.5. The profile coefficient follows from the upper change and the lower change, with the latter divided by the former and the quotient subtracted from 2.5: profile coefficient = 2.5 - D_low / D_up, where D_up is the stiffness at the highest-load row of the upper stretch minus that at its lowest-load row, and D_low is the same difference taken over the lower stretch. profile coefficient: -17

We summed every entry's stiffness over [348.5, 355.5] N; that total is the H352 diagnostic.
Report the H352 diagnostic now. 916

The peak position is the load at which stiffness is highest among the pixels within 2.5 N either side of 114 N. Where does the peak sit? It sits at 114 N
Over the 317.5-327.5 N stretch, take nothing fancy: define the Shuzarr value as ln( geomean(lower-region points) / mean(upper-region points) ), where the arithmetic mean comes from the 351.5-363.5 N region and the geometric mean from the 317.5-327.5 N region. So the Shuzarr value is -0.15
